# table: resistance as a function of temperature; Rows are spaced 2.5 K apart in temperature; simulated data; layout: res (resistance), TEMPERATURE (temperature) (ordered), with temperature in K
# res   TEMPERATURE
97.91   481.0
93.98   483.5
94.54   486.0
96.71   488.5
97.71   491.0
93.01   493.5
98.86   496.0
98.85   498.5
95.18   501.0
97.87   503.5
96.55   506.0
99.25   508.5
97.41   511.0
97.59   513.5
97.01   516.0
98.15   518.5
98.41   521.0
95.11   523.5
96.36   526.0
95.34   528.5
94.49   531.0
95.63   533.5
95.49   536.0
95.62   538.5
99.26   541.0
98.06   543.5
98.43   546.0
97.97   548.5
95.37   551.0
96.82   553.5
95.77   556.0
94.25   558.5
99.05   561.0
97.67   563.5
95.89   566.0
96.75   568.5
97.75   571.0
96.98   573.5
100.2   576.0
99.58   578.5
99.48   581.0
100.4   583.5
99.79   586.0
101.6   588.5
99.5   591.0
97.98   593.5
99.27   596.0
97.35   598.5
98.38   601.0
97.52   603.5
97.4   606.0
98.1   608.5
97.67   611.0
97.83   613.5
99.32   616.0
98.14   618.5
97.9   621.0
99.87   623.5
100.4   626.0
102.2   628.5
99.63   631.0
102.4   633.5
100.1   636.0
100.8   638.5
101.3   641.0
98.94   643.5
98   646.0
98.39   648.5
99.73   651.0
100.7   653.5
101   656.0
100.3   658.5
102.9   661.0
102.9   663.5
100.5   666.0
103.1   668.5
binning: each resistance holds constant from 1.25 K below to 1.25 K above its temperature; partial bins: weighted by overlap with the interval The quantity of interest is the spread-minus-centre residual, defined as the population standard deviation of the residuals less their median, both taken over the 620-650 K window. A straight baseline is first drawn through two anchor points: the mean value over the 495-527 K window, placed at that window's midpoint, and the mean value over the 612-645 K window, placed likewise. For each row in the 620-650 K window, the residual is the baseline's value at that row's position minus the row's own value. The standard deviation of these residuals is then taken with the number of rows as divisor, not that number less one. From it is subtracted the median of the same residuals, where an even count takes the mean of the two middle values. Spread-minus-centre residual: 1.6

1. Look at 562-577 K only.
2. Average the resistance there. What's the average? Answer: 97.5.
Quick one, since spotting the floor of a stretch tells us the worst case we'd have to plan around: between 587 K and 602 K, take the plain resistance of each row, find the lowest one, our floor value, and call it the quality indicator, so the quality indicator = 97.35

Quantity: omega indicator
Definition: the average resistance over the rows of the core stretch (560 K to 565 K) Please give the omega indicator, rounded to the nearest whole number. 98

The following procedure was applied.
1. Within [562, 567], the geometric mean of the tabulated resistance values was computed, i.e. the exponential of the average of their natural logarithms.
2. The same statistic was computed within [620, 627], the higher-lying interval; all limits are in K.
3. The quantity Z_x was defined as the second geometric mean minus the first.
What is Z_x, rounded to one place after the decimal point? 2.6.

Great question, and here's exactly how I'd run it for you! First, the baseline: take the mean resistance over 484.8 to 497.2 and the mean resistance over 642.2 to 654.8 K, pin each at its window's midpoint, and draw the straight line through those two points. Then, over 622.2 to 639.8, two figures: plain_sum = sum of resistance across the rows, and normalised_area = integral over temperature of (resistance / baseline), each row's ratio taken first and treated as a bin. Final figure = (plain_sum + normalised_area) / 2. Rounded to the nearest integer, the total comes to 362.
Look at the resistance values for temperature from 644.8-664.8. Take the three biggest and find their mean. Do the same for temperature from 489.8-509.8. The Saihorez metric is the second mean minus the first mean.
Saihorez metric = -3.3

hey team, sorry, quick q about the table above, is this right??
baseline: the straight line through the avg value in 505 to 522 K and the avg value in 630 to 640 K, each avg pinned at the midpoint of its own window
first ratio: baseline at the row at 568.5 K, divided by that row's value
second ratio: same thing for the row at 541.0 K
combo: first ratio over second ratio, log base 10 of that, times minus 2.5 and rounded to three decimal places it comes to -0.035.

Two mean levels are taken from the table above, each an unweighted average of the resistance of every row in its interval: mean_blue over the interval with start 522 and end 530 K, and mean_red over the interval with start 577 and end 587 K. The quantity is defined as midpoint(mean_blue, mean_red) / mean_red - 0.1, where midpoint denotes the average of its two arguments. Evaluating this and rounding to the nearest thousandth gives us 0.879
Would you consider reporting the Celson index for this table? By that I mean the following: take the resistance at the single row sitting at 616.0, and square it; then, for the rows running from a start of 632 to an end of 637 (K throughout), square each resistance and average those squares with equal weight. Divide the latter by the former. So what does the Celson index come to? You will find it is 1.04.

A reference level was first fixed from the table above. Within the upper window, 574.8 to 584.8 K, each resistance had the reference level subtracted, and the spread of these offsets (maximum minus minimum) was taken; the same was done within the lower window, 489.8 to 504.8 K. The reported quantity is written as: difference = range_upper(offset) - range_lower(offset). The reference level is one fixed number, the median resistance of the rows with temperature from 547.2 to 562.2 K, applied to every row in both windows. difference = -4.9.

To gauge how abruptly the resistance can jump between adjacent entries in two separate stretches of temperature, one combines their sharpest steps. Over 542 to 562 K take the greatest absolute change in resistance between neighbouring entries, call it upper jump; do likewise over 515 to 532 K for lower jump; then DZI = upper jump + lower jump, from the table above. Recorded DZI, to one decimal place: 8.1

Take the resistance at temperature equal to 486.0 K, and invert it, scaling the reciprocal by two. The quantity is 0.0212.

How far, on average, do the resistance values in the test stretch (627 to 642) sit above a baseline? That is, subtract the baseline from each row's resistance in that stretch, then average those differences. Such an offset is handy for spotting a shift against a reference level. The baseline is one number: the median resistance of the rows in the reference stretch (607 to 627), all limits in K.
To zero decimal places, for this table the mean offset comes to 3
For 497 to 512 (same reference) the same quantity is -1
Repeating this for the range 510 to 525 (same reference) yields -1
